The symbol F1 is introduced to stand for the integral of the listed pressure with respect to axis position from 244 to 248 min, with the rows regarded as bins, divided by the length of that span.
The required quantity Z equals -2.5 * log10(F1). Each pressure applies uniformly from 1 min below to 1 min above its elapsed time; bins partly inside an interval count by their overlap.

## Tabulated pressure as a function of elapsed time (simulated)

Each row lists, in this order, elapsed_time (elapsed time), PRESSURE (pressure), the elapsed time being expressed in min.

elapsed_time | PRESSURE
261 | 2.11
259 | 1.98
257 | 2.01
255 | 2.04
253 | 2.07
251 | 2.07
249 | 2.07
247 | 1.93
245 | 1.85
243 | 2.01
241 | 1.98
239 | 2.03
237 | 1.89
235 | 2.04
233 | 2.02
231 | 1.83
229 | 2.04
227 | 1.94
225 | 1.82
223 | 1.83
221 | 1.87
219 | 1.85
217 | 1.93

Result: -0.69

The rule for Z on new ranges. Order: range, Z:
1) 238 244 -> -0.76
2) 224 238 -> -0.72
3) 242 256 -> -0.76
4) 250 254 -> -0.79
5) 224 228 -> -0.69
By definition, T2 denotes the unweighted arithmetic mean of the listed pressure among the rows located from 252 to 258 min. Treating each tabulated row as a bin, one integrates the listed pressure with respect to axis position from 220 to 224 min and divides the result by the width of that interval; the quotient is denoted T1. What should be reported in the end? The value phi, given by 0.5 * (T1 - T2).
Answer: -0.095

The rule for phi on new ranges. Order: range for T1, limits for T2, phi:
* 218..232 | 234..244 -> -0.054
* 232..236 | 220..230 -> 0.065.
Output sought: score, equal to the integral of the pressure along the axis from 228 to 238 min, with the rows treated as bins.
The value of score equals 19.6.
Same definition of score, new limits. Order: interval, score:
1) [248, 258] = 20.5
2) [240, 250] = 19.7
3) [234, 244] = 19.9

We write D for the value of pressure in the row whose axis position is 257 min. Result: 2.01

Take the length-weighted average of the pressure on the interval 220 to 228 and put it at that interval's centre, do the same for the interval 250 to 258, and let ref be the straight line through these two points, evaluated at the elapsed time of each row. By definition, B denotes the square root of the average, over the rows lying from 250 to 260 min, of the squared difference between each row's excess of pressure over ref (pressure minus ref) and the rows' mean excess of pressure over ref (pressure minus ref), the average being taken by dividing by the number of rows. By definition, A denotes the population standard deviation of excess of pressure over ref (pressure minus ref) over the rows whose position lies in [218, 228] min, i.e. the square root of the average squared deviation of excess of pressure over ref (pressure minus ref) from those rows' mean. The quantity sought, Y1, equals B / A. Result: 1.3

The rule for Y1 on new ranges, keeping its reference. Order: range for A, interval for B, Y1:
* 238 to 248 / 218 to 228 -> 0.5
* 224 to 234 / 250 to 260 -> 0.6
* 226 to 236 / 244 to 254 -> 1.0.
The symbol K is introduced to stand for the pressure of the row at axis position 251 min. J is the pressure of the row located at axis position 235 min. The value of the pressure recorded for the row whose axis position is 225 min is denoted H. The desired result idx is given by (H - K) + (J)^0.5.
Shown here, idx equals 1.18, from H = 1.82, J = 2.04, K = 2.07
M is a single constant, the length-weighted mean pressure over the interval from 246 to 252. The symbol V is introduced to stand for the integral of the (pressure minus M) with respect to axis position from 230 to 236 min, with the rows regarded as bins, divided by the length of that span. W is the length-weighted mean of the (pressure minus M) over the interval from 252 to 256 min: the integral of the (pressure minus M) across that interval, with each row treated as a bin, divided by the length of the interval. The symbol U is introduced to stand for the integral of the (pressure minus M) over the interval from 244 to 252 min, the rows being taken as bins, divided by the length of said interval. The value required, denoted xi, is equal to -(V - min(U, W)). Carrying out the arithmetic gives 0.02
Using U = -0.04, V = -0.060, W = 0.03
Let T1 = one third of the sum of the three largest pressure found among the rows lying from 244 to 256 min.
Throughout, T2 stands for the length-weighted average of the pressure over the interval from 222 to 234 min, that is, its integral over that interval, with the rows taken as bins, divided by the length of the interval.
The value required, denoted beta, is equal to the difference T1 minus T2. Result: 0.16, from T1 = 2.07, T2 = 1.91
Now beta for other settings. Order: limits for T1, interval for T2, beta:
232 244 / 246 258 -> 0.00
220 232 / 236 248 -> 0.00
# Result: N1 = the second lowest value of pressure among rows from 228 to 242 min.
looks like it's 1.89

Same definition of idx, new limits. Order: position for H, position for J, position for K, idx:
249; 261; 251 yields 1.45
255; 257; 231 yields 1.63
